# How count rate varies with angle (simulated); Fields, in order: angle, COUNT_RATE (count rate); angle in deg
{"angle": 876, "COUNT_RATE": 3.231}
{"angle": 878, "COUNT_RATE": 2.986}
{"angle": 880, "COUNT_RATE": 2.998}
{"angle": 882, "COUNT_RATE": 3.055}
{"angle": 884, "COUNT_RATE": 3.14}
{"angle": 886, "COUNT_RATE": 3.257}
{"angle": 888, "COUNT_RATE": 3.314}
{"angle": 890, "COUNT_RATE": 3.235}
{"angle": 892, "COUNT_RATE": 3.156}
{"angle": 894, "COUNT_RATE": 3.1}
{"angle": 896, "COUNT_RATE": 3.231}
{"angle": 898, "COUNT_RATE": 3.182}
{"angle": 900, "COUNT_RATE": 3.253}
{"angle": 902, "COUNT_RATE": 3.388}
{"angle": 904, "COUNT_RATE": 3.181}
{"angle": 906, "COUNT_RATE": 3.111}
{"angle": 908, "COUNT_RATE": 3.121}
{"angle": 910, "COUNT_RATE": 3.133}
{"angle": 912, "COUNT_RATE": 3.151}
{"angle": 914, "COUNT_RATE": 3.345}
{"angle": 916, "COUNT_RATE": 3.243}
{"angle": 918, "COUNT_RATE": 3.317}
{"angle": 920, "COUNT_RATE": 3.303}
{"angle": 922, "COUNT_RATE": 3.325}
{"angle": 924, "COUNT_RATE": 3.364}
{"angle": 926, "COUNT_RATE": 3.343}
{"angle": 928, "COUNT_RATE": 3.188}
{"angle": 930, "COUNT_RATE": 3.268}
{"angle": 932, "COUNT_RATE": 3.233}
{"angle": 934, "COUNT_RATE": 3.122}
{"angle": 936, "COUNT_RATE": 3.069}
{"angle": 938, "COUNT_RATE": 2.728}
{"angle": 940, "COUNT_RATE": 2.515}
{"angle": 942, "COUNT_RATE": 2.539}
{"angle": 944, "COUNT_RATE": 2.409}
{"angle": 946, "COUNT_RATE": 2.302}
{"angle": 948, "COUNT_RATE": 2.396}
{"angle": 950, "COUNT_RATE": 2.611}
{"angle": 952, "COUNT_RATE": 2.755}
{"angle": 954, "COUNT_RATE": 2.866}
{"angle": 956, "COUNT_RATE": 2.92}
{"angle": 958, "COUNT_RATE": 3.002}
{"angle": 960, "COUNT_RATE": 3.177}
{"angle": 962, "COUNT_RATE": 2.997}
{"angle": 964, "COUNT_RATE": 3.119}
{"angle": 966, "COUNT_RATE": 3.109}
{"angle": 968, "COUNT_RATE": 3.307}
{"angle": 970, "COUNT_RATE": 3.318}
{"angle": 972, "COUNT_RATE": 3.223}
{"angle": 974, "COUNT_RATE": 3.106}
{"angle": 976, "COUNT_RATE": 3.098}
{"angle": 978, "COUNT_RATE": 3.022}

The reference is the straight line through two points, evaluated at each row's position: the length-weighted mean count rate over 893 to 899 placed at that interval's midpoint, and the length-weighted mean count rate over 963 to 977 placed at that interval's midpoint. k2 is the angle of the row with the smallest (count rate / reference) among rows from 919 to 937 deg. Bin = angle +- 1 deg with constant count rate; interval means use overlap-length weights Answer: 936 deg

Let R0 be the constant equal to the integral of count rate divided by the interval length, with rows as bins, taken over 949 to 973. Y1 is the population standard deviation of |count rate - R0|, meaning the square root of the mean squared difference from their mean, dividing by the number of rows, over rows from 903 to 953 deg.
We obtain 0.19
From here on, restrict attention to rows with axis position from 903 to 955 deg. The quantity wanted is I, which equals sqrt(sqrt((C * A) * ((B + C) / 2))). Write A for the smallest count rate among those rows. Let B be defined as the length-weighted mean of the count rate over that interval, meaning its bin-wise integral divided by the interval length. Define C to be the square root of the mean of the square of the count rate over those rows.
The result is 2.14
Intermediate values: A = 2.302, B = 3.00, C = 3.02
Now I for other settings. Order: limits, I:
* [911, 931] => 2.41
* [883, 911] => 2.37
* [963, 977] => 2.37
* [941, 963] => 2.04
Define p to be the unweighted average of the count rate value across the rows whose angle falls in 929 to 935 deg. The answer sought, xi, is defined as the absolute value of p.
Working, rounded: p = 3.21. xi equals 3.21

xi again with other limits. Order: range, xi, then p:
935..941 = 2.77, 2.77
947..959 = 2.76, 2.76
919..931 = 3.30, 3.30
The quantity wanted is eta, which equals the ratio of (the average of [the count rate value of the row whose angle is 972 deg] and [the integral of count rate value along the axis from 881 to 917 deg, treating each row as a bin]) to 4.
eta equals 15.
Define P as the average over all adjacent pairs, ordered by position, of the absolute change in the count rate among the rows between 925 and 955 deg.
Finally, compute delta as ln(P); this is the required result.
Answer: -2.0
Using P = 0.13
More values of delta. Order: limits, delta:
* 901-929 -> -2.6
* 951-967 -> -2.3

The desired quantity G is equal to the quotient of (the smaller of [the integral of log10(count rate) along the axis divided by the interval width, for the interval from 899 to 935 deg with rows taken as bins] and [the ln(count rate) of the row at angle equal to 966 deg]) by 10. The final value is 0.0511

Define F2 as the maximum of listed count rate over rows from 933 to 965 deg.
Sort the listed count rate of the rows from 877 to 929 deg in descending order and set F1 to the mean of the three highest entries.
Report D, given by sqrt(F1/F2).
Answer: 1.03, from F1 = 3.37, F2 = 3.177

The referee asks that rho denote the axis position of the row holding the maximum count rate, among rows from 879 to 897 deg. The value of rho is 888 deg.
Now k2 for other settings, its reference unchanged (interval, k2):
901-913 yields 906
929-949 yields 946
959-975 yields 962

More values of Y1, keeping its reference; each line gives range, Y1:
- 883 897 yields 0.07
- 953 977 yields 0.08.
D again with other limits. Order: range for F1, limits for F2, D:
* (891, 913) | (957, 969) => 1.00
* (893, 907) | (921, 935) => 0.99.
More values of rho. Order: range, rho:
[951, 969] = 968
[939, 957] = 956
